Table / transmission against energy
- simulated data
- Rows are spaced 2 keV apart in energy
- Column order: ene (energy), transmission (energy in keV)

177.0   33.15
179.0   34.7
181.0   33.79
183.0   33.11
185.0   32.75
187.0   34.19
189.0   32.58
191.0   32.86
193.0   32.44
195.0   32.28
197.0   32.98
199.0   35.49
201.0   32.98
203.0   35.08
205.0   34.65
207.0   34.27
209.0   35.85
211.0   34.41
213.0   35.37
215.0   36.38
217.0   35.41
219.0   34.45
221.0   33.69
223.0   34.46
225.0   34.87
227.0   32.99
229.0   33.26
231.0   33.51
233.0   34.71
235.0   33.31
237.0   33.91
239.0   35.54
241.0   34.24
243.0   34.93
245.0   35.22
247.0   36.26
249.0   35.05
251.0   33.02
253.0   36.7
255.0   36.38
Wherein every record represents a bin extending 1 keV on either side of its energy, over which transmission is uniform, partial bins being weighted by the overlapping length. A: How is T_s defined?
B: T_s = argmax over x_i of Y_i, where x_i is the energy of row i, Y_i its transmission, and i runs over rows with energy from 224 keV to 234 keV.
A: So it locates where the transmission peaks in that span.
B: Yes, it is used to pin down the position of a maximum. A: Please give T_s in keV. 225.0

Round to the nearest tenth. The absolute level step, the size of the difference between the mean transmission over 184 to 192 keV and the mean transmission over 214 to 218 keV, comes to 2.8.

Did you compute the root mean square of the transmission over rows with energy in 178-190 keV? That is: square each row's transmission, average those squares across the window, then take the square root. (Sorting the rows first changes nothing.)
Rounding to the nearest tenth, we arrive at 33.5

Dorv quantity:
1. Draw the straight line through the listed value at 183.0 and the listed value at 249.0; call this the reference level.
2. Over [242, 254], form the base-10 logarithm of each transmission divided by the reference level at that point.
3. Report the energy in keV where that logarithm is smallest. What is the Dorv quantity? 251.0 keV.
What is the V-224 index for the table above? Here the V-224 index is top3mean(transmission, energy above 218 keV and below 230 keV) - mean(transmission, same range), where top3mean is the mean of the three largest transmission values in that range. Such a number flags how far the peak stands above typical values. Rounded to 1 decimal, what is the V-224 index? 0.6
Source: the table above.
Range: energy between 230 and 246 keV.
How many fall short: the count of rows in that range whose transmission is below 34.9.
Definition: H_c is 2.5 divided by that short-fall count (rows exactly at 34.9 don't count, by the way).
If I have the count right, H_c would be 0.50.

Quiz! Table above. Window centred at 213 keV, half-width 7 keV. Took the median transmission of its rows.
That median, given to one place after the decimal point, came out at 35.4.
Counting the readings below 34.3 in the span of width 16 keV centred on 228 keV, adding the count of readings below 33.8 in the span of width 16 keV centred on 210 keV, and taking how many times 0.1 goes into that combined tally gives 50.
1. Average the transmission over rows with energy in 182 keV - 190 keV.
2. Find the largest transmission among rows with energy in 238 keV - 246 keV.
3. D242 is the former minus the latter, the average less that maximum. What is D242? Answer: -2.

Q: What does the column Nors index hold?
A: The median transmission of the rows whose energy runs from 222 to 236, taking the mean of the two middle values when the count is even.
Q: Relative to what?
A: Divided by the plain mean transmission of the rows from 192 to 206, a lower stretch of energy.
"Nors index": 0.99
